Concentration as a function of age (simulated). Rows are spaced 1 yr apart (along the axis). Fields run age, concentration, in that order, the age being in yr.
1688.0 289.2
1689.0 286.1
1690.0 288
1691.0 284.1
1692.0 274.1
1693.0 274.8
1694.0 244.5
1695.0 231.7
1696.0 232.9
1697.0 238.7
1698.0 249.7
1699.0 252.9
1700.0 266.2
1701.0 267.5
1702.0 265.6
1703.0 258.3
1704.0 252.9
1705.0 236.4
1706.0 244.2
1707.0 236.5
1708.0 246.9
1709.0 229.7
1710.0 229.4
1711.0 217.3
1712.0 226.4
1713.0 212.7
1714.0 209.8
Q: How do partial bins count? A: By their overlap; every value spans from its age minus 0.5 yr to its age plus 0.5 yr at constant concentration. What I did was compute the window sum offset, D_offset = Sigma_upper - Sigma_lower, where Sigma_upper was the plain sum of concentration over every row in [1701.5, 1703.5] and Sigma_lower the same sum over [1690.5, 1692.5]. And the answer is -34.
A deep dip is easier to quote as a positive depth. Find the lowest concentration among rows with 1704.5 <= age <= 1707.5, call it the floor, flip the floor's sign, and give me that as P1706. -236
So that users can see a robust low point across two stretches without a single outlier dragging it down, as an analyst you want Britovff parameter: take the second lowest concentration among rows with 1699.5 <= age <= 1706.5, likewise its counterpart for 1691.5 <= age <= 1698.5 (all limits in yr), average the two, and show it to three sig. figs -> 239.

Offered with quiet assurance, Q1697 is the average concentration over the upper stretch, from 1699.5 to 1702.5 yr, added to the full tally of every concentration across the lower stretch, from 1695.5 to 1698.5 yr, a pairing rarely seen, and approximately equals 988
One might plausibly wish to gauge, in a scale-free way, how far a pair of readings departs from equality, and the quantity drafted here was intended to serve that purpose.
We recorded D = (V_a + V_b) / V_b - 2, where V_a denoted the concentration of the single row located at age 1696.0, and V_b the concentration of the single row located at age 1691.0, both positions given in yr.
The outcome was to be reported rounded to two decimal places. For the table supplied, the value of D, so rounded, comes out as -0.18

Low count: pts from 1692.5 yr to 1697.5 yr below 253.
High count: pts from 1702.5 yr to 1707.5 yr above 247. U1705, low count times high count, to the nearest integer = 8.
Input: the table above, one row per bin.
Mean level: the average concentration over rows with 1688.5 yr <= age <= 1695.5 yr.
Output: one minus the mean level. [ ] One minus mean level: -268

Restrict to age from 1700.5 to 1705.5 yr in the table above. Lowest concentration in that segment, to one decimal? 236.4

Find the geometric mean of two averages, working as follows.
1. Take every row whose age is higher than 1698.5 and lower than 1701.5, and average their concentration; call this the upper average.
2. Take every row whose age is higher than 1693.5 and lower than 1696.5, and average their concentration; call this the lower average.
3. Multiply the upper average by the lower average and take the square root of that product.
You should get 249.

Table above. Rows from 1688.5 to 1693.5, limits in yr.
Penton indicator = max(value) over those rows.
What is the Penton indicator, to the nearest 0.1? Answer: 288.0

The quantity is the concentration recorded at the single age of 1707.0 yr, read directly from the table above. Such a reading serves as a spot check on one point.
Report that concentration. 236.5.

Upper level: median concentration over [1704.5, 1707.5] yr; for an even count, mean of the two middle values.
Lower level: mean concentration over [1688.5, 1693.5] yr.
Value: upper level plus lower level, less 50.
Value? 468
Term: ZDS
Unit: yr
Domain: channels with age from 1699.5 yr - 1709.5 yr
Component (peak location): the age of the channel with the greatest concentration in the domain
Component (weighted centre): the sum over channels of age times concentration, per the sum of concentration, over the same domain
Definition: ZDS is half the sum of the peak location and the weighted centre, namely 1702.7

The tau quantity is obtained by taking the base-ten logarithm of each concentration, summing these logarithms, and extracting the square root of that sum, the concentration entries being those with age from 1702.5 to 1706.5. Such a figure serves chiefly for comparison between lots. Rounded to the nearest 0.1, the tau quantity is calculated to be 3.1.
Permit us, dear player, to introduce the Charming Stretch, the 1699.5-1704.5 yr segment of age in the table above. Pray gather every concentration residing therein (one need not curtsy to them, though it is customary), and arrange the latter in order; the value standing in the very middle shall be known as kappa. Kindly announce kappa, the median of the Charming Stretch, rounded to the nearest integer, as 266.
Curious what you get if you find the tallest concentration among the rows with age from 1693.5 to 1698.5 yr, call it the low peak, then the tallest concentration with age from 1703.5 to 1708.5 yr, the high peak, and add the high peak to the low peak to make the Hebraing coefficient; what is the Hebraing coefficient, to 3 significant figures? 503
